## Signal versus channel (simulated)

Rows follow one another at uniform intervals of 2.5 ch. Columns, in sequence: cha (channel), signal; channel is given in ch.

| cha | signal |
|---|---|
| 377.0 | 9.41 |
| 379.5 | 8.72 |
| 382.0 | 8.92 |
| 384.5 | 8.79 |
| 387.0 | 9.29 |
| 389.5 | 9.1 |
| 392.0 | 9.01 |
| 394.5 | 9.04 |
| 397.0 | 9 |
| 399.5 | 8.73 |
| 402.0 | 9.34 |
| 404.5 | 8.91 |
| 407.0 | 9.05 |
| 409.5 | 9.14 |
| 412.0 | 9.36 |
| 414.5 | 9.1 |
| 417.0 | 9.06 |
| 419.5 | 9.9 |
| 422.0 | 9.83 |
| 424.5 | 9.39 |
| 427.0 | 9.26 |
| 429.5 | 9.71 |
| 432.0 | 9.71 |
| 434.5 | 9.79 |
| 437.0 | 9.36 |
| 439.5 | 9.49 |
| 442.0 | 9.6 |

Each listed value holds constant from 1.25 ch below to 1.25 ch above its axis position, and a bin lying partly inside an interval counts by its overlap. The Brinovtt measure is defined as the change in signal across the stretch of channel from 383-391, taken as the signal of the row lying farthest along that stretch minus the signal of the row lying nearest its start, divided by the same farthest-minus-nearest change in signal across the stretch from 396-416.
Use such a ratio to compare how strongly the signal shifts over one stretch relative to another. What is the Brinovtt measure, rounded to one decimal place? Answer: 3.1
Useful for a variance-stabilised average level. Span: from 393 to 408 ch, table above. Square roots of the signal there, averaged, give 3.00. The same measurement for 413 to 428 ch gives 3.07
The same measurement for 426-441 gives 3.09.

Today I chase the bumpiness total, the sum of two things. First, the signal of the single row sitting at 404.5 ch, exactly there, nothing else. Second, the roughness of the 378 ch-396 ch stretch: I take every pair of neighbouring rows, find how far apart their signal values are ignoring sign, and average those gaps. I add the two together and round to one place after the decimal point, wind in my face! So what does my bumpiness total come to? 9.1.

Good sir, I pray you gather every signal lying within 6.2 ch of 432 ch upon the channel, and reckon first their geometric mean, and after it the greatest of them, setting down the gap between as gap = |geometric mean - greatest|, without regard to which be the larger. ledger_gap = 0.226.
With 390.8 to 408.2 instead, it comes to 0.330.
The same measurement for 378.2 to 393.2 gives 0.320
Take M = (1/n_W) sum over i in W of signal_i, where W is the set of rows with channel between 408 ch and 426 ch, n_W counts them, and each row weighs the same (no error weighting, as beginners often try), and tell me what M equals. 9.4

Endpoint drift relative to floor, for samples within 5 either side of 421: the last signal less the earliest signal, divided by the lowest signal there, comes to 0.04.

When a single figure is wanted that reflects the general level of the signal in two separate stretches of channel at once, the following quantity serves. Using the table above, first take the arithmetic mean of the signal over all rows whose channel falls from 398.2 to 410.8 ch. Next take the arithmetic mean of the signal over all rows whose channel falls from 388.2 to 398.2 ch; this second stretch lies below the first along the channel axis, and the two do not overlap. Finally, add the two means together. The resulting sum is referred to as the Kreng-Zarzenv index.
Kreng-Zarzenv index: 18.1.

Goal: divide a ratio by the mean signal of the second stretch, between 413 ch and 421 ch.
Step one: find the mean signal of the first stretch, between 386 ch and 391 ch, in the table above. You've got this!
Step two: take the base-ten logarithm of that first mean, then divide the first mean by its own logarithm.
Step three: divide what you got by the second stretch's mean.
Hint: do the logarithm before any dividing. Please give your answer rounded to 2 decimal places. 1.02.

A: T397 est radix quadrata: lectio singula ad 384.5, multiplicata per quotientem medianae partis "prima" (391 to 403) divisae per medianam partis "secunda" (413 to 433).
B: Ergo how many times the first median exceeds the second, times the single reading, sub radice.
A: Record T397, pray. 2.88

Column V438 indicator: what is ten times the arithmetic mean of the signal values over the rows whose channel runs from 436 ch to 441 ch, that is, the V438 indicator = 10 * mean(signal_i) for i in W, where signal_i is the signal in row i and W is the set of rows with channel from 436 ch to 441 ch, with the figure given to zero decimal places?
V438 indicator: 94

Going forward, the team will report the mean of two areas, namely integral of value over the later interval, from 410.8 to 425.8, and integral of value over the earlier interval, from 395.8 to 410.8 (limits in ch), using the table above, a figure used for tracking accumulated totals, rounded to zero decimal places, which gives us 139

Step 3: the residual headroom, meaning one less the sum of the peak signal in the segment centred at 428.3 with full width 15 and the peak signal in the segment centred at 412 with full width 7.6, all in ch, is -18.2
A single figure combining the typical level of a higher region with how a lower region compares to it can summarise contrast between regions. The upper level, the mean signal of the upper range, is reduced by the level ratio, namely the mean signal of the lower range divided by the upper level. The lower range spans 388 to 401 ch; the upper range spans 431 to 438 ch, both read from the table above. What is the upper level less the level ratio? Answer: 8.69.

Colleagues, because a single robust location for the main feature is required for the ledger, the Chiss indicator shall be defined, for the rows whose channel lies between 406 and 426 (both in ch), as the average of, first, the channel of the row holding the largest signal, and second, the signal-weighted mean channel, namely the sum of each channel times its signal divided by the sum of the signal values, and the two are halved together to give 417.7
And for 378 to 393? 386.4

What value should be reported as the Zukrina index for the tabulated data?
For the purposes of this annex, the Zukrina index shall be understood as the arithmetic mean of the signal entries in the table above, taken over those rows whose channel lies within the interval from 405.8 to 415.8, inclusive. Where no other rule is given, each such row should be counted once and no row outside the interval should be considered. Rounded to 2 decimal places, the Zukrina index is 9.16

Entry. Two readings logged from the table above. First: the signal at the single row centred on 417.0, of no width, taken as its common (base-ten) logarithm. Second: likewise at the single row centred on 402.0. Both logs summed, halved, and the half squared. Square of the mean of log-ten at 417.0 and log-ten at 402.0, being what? 0.929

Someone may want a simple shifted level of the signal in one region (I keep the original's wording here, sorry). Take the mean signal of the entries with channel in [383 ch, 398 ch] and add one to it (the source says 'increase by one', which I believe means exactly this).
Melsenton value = 10.0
